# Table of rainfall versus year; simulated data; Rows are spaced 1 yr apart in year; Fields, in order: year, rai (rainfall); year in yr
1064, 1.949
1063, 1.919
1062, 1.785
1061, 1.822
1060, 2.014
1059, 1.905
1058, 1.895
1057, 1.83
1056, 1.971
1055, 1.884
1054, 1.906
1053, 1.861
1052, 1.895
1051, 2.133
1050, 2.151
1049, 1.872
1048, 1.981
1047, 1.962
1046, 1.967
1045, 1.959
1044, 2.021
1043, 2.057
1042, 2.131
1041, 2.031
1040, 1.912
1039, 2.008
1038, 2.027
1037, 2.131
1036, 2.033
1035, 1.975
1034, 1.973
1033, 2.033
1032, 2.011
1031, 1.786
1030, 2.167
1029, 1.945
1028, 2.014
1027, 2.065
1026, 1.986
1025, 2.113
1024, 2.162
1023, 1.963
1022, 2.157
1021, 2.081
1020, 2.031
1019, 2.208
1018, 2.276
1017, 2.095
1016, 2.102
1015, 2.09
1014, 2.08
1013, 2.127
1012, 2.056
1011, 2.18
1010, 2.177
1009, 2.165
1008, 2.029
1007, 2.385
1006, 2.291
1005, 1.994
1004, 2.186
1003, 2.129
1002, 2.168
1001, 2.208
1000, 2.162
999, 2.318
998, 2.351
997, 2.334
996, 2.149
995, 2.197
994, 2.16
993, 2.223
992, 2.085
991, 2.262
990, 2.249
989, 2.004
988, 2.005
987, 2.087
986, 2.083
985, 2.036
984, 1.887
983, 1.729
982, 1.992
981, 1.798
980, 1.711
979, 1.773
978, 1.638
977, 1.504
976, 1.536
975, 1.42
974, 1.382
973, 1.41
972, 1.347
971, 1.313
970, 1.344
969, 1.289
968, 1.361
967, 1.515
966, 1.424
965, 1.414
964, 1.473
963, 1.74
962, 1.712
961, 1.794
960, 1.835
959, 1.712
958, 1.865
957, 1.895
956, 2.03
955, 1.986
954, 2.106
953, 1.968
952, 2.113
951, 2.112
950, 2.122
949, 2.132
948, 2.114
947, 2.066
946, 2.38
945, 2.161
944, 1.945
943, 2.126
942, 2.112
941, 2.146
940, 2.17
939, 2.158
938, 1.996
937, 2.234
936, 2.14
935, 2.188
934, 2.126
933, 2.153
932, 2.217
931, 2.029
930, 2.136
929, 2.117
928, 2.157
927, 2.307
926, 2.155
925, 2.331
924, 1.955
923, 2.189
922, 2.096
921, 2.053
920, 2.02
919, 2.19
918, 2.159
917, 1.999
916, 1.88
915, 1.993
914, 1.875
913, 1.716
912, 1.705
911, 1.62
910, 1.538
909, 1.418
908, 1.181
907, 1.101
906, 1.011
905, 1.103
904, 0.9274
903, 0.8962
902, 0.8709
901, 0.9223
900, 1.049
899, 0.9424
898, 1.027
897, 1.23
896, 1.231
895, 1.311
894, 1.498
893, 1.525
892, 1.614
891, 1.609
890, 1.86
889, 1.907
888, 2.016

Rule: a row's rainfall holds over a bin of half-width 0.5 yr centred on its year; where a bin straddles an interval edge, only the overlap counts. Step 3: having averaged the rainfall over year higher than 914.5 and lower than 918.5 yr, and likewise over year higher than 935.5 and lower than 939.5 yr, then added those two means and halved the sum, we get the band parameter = 2.07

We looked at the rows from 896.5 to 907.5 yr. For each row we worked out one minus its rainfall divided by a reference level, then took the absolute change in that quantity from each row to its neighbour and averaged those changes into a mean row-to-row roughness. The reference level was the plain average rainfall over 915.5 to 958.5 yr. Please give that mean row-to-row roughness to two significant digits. 0.047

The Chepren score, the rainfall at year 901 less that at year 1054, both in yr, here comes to -1.0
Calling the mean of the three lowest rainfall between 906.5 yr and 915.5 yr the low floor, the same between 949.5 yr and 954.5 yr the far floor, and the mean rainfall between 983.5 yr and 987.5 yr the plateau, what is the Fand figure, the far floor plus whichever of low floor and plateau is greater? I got 4.09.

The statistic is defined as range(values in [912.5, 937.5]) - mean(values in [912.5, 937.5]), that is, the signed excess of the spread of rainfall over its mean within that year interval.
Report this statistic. -1.48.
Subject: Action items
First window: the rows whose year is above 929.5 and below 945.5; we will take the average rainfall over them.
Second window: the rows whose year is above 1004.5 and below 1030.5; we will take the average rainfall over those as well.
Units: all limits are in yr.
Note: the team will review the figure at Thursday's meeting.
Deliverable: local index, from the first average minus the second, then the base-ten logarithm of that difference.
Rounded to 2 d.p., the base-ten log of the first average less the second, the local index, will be -1.85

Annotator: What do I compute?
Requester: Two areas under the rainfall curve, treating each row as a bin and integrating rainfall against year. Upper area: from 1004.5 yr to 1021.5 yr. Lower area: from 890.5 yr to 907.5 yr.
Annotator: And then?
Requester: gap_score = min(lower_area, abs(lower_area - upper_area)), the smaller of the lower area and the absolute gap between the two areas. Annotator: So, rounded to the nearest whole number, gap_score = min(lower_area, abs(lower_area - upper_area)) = 16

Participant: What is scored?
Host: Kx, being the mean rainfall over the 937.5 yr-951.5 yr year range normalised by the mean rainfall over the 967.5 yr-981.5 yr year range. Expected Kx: 1.43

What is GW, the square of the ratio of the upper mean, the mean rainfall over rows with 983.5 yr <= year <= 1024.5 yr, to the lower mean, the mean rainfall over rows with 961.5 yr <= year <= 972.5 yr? 2.19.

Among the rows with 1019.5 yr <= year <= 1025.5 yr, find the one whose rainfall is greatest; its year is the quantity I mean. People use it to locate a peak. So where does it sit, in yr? 1024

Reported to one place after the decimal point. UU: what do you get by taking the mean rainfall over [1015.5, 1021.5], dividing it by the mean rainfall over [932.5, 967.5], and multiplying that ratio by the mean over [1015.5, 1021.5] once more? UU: 2.3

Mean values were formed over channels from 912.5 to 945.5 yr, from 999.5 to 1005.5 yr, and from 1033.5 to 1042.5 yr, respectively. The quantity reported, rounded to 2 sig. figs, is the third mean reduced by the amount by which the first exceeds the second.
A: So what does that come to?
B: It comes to 2.1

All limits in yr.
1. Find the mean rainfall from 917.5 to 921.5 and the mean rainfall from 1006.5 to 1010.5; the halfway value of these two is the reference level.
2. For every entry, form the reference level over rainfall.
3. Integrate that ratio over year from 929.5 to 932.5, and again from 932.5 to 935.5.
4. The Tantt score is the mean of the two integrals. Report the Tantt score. 3.0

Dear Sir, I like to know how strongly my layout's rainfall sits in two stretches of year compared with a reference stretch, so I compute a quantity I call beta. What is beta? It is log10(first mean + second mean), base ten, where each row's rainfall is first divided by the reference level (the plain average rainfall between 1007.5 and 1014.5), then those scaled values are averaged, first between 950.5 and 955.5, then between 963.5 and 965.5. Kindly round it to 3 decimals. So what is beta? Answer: 0.219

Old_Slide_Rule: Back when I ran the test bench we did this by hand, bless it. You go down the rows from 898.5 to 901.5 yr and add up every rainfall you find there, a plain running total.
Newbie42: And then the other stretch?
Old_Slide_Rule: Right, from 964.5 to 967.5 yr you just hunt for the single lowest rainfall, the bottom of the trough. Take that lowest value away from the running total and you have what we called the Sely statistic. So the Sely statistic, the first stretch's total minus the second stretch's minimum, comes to 1.5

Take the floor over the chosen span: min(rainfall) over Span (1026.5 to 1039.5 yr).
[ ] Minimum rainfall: 1.786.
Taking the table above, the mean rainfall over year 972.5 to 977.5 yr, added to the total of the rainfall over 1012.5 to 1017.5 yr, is 11.9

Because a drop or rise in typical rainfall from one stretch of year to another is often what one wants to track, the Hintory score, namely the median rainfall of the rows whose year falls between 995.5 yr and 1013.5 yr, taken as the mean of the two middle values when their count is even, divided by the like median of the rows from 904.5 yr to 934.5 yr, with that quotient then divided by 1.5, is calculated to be 0.72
